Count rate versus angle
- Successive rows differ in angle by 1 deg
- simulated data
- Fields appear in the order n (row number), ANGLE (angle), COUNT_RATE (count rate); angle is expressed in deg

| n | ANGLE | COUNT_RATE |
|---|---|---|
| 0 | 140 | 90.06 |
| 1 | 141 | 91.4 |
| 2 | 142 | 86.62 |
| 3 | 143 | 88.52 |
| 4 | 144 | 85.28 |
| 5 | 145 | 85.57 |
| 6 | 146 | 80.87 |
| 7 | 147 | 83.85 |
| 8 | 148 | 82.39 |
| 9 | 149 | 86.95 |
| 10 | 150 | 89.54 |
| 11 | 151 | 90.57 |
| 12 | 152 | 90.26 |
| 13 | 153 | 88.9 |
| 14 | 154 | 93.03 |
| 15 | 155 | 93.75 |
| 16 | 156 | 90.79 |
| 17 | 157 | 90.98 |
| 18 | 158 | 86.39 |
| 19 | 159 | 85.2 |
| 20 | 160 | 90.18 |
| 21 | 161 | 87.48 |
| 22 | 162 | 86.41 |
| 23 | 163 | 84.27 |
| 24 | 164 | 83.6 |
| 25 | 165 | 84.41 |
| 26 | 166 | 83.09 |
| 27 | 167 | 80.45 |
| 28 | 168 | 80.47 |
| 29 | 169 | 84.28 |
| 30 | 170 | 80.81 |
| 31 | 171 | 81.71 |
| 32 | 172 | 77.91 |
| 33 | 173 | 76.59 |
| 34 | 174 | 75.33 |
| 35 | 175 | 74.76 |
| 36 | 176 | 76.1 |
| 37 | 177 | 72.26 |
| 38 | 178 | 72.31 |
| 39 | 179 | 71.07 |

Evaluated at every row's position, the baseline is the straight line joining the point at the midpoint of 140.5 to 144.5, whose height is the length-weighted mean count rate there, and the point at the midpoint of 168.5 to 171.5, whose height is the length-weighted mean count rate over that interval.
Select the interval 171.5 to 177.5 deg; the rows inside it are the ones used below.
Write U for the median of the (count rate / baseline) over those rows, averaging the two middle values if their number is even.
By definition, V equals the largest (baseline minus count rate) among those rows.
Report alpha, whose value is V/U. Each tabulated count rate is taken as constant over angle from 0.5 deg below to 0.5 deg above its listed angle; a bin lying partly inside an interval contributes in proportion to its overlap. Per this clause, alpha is 9.2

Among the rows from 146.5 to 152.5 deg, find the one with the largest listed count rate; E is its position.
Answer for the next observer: 151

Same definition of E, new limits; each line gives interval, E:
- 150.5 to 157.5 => 155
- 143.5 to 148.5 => 145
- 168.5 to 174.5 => 169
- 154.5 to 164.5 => 155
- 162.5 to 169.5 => 165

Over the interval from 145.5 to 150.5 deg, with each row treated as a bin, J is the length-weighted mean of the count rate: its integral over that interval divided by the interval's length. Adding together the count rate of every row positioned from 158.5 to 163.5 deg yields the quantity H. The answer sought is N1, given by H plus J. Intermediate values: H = 434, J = 85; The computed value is 518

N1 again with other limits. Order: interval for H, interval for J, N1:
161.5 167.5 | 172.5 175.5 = 578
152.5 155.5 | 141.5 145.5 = 362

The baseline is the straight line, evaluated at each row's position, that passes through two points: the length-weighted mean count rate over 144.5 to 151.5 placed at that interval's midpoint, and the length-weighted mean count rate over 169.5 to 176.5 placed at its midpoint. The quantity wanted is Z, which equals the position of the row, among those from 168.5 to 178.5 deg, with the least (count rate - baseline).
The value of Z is 177 deg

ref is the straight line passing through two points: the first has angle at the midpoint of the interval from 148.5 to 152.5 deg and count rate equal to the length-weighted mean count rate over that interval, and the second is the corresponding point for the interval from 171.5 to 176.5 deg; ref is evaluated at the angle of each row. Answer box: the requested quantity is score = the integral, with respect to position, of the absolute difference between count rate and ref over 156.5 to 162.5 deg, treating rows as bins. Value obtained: 21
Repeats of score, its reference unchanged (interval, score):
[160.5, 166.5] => 17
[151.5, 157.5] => 25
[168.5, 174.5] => 13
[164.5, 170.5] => 15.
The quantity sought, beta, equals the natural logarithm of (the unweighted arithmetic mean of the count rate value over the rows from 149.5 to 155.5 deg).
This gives 4.51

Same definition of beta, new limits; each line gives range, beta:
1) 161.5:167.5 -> 4.43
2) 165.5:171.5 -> 4.40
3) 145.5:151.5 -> 4.45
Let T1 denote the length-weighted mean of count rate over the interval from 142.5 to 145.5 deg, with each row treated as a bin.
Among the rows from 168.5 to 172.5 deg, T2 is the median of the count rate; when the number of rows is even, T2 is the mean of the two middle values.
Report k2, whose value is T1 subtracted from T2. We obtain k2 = -5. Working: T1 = 86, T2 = 81.3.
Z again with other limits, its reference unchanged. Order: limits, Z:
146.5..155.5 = 148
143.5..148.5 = 146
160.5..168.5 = 167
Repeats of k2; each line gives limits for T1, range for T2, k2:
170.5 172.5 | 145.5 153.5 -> 8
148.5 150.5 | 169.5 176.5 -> -12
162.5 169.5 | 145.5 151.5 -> 2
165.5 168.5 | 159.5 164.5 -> 5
